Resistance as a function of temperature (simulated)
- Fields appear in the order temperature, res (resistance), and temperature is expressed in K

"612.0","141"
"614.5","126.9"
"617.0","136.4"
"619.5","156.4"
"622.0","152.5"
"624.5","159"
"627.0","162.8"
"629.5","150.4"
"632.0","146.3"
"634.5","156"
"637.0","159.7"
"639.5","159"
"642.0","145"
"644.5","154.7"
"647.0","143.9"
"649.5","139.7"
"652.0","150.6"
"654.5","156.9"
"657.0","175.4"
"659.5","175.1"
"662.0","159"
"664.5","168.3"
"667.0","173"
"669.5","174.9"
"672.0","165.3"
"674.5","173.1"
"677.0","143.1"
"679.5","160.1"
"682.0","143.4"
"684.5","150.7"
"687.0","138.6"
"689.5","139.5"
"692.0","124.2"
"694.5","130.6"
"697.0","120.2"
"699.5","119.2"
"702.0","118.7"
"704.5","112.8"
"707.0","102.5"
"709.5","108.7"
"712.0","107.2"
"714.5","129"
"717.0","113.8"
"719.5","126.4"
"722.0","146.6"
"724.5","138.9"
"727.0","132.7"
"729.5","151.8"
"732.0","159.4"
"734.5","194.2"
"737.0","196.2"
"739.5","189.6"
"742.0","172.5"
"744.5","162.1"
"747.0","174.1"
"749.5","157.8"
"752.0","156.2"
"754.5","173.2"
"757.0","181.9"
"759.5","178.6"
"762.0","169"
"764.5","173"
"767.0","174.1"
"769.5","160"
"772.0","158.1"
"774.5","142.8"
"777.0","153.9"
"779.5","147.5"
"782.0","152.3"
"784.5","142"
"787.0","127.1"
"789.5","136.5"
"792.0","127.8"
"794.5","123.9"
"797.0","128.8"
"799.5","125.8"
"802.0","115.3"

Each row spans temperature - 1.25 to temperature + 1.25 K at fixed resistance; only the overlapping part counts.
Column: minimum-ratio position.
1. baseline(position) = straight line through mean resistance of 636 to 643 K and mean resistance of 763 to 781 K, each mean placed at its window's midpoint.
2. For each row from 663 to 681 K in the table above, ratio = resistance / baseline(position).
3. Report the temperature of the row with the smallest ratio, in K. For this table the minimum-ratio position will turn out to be 677.0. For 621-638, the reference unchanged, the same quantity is 632.0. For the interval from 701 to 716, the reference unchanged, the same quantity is 707.0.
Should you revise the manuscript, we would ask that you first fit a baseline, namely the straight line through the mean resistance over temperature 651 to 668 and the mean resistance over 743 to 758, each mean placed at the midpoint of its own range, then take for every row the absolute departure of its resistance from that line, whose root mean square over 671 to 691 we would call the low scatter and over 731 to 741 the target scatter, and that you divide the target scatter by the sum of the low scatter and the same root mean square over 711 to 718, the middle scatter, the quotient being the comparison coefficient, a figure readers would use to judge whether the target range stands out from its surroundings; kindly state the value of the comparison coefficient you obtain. 0.33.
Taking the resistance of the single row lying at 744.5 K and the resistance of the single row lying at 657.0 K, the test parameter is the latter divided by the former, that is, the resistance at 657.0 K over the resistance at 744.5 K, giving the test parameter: 1.08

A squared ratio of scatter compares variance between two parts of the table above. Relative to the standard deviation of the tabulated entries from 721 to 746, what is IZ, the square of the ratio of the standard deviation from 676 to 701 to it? 0.3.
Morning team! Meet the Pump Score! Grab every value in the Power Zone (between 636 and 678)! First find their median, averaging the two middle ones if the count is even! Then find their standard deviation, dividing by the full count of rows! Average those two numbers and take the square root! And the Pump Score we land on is 9.2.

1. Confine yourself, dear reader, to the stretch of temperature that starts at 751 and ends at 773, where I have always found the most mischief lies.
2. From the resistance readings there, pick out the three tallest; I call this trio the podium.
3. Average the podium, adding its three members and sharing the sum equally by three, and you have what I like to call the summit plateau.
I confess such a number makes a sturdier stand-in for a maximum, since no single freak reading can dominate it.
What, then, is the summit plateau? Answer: 178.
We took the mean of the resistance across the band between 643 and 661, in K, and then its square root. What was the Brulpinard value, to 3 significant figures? 12.5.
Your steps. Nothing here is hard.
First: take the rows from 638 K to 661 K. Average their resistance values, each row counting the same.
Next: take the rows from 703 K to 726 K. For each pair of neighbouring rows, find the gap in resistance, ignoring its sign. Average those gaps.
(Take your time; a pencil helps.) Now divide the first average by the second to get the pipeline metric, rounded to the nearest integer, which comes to 13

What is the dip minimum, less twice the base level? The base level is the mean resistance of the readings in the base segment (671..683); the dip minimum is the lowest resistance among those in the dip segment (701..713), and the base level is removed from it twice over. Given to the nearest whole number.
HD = -212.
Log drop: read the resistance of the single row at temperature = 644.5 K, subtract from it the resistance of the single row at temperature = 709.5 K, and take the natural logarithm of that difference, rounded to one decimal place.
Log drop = 3.8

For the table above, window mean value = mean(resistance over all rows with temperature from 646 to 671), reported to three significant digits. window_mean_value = 162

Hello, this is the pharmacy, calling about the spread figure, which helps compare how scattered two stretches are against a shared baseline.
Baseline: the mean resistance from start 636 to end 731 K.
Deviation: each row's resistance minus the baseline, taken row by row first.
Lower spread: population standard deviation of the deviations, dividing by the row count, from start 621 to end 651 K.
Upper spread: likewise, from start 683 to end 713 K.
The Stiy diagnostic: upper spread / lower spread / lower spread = 0.28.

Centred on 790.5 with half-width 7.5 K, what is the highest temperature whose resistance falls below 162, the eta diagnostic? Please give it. 797.0 K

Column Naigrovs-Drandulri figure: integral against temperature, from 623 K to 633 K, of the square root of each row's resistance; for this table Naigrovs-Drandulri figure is 124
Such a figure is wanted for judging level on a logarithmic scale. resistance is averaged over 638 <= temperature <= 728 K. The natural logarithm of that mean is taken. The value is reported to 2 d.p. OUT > 4.96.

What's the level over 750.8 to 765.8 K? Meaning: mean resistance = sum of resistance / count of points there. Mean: 172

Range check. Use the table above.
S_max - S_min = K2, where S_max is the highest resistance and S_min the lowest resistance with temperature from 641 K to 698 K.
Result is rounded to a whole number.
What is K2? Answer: 55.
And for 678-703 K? 41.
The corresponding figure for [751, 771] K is 26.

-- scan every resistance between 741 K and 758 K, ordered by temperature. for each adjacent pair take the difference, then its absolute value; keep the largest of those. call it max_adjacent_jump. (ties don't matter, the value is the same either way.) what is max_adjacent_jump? 17.0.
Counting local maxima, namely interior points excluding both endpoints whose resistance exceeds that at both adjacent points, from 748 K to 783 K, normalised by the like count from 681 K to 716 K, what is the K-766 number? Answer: 0.75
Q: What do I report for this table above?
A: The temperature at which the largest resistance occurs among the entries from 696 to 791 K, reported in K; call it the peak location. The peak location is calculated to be 737.0 K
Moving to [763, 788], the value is 767.0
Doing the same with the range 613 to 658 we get 657.0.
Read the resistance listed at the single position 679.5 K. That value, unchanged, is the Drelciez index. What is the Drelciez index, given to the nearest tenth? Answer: 160.1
